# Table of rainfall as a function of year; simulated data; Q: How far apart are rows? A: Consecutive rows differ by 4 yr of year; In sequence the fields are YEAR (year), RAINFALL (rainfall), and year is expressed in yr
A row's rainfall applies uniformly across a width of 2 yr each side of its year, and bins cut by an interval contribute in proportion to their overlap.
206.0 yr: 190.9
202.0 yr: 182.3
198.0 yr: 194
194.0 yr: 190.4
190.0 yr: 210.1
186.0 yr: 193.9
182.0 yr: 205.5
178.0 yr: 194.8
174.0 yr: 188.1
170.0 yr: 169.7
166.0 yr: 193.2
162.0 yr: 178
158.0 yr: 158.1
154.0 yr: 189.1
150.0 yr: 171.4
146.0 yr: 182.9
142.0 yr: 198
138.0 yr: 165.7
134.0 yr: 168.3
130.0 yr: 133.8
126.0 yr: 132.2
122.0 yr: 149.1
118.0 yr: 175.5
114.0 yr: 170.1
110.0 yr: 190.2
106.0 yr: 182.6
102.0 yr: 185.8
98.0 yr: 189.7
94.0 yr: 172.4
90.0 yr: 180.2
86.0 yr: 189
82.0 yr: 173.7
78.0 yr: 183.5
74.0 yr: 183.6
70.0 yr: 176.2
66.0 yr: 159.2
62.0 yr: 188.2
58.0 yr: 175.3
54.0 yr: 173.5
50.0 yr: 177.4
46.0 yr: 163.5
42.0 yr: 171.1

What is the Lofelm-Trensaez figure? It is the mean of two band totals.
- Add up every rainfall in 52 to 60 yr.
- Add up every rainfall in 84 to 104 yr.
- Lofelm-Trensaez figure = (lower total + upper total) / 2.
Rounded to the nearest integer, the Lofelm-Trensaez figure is 633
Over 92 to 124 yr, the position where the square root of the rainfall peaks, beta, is 110.0 yr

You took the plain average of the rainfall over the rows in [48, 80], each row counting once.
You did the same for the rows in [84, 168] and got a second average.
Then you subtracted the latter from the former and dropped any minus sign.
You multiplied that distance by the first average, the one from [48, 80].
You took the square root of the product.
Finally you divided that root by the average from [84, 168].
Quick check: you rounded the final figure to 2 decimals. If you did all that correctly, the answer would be 0.13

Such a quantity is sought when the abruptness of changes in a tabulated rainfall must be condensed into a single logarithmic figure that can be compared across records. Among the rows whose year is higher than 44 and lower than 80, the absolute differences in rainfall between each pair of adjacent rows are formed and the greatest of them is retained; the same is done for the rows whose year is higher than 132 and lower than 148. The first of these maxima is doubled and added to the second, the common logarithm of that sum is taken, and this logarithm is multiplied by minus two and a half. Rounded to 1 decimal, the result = -4.9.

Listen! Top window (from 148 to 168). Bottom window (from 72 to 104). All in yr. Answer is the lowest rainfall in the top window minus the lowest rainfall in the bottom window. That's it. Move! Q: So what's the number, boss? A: -14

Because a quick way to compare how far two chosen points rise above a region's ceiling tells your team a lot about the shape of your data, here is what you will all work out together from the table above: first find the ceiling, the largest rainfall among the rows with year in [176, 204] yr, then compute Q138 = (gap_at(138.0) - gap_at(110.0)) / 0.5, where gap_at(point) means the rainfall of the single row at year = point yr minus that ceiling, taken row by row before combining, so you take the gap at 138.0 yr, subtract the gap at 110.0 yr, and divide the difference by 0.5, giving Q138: -49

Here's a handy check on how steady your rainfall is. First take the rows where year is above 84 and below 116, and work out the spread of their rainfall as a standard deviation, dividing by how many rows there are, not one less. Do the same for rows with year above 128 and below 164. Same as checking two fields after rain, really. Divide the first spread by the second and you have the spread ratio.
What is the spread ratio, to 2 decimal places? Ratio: 0.41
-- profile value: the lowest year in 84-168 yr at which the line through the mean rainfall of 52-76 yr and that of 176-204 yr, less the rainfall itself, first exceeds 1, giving 94.0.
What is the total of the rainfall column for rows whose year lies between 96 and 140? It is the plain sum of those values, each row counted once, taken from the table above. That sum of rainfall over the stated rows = 1843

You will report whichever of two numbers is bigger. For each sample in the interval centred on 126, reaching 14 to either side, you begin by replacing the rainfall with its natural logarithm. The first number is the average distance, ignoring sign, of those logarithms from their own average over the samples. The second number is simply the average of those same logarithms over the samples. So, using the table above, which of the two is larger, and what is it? 5.05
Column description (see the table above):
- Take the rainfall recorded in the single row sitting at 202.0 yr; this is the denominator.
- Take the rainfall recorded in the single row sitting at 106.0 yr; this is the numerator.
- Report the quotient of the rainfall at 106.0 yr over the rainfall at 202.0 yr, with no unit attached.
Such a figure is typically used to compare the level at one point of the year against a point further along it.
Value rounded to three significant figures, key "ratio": 1.00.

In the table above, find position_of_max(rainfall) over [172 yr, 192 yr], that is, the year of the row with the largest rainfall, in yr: 190.0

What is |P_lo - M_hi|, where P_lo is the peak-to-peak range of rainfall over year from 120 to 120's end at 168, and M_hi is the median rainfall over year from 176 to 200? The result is 129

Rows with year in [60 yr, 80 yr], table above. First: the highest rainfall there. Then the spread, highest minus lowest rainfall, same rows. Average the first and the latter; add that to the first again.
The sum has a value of 297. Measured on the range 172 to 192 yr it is 326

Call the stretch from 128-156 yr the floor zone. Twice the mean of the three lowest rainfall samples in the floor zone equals 312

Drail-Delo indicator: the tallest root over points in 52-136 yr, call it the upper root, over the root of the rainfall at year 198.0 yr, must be 0.99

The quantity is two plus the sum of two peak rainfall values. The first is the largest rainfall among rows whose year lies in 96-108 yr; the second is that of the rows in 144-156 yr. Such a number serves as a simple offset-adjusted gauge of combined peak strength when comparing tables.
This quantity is 381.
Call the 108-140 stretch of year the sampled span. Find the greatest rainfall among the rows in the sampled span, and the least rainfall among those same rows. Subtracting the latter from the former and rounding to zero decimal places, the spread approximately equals 58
